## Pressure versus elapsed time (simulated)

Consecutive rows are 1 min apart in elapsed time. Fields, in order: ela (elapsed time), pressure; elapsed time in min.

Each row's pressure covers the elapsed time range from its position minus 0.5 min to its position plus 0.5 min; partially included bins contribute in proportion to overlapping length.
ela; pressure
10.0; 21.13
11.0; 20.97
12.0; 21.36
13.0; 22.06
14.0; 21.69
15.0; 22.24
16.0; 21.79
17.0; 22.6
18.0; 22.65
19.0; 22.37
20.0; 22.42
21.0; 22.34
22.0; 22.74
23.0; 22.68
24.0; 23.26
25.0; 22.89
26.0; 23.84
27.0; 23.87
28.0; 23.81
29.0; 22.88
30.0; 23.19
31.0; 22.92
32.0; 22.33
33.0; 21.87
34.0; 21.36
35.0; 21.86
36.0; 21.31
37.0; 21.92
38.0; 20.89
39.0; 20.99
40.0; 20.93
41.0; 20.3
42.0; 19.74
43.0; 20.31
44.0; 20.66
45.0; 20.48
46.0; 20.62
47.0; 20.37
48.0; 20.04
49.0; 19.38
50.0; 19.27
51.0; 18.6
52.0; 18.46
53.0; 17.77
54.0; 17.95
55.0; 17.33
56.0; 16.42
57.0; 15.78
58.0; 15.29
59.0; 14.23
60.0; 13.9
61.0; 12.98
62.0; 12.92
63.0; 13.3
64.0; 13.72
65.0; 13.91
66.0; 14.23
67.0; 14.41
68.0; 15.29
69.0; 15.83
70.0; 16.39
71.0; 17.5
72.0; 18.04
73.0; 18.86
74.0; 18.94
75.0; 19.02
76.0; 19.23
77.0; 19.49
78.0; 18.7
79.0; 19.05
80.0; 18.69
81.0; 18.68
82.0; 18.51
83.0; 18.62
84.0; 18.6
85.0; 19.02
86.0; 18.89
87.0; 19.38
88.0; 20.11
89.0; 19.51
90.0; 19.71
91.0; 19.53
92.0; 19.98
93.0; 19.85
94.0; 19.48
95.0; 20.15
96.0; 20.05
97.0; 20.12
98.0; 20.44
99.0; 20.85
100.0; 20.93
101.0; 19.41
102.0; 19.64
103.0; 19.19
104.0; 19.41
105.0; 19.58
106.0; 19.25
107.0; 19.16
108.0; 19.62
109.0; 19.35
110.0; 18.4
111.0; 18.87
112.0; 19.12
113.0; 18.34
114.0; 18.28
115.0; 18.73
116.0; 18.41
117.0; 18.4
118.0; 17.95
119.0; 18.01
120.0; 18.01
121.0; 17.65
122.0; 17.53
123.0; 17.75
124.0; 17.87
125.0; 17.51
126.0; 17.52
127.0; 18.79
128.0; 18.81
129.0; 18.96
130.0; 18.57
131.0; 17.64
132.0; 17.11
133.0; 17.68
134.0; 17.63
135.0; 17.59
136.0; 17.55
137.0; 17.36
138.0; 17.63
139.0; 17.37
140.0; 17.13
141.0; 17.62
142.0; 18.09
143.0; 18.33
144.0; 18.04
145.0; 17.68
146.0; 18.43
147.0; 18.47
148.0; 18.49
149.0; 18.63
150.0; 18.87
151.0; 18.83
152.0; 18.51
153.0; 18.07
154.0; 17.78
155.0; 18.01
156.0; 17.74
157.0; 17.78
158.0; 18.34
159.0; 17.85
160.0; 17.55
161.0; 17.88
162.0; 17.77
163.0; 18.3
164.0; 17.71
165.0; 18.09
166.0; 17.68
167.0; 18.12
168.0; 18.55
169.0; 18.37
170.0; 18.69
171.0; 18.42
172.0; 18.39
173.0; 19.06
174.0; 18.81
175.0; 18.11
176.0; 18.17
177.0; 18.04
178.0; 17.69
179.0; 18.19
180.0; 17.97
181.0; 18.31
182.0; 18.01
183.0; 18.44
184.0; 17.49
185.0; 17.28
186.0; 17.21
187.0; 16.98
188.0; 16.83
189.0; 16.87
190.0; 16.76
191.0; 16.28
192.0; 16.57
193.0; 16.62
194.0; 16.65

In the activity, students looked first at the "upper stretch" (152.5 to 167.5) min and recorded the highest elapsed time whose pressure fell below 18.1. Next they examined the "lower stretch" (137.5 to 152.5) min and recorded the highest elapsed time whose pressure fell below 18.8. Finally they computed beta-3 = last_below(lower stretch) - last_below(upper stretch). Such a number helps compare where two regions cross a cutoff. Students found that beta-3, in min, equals -14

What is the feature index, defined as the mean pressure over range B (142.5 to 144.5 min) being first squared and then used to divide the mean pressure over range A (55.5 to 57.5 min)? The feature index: 0.049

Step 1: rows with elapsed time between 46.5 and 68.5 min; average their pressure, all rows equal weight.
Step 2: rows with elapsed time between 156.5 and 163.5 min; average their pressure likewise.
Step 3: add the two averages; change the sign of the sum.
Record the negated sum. -34.1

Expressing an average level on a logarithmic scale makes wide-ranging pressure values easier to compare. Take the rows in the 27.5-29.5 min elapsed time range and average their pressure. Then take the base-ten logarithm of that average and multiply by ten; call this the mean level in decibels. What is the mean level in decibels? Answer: 13.7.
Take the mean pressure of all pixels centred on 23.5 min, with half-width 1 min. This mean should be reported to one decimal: 23.0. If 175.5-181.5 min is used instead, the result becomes 18.1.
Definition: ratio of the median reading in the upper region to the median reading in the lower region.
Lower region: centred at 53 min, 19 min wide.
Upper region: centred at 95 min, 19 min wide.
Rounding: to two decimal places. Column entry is 1.10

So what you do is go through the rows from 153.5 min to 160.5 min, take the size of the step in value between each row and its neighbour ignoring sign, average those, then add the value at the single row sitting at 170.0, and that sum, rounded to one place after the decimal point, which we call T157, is 19.0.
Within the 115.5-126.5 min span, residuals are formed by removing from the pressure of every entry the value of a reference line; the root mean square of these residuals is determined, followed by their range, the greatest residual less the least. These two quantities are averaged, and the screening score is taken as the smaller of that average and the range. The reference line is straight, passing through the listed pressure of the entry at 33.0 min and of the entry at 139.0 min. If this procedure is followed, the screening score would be 0.5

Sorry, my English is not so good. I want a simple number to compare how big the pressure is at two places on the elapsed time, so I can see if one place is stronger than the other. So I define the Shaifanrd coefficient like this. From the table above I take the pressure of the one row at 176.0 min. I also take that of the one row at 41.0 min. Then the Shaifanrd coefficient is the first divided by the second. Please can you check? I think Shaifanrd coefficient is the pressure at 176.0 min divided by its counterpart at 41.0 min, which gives 0.90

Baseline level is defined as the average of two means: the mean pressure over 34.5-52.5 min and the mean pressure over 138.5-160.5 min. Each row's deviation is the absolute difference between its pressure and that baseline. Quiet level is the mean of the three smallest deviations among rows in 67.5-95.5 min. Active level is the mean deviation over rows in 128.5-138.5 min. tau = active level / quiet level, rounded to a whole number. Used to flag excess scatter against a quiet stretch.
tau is 12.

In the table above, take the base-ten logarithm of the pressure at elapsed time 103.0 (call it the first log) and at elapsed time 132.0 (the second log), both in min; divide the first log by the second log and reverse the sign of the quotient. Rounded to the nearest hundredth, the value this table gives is -1.04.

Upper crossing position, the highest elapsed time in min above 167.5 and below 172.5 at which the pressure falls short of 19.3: 172.0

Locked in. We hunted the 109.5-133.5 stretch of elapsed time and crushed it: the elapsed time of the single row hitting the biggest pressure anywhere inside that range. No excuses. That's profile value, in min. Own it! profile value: 112.0 min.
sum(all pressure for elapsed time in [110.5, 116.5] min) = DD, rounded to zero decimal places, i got 112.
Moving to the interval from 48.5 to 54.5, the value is 111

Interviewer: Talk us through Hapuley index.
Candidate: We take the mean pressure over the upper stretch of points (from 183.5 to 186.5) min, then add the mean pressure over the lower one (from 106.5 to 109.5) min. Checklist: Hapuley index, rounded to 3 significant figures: 36.7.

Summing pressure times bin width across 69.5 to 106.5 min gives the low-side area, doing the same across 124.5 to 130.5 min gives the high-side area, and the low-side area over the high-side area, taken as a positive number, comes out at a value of 6.5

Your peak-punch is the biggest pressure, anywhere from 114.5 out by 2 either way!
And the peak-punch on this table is 18.73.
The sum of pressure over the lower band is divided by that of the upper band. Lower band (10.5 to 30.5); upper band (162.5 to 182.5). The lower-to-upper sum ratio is 1.24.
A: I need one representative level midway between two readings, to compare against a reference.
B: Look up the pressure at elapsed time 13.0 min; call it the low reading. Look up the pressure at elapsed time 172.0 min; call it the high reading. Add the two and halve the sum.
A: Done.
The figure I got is 20.2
